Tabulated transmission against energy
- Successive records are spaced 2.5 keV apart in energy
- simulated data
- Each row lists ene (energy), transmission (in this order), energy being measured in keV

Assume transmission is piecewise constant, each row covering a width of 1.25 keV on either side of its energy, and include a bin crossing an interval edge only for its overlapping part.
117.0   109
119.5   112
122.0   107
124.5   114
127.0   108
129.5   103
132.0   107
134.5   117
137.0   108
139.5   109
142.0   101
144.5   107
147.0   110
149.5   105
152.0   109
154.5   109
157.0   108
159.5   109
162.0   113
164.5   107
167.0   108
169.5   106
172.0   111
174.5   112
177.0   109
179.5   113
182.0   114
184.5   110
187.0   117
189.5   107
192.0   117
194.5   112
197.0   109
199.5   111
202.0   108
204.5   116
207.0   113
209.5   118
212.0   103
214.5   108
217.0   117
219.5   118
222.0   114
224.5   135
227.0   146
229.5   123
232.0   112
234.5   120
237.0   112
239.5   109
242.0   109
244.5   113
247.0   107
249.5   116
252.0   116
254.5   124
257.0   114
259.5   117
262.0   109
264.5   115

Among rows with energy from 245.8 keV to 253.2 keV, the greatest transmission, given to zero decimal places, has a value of 116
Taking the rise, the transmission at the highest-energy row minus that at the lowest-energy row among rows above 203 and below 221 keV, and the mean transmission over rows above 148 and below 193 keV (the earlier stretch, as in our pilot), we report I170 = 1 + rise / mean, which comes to 1.02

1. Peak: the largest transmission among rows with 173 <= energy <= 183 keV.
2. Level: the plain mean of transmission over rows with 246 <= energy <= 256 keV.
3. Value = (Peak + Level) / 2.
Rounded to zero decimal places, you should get 115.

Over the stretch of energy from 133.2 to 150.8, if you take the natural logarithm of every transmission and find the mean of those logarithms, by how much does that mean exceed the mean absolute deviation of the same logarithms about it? 4.65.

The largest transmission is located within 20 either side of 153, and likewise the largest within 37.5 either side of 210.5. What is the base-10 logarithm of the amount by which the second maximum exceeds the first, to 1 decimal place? 1.5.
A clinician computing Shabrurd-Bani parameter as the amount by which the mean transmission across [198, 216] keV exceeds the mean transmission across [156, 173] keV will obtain 2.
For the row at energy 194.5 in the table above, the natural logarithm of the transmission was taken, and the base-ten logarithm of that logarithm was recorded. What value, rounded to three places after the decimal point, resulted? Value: 0.674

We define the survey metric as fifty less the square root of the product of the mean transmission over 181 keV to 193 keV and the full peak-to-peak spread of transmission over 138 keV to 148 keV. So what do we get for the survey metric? 18.1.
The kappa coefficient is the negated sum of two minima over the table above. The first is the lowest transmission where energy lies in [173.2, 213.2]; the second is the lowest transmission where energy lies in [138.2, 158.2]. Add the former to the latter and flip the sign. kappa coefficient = -204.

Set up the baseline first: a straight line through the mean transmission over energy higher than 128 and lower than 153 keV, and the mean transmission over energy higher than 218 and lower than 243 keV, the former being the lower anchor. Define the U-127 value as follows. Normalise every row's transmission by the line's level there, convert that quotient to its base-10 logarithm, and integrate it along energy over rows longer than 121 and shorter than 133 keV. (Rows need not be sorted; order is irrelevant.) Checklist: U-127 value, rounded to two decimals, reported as 0.10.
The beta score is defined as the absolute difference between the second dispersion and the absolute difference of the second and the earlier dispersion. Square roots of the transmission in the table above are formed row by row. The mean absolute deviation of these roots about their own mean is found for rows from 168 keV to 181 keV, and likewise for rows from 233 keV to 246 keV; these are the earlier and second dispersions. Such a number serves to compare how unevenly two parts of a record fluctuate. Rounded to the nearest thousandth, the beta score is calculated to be 0.103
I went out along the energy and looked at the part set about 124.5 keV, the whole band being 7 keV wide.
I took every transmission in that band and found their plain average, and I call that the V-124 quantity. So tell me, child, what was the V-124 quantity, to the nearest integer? 110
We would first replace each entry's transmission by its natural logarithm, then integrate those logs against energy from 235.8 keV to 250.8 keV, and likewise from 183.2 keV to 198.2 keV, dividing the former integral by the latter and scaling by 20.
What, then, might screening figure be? 20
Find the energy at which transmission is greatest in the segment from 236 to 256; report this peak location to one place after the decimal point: 254.5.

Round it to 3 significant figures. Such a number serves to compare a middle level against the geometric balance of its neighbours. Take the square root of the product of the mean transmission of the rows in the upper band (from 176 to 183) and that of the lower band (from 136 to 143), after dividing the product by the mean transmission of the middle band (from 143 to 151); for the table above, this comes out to 10.5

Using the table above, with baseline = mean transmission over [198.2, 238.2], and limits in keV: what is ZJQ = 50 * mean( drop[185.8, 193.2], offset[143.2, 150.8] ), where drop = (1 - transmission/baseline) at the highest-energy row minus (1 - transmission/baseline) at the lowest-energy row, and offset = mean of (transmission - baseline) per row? -245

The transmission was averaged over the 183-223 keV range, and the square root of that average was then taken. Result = 10.6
